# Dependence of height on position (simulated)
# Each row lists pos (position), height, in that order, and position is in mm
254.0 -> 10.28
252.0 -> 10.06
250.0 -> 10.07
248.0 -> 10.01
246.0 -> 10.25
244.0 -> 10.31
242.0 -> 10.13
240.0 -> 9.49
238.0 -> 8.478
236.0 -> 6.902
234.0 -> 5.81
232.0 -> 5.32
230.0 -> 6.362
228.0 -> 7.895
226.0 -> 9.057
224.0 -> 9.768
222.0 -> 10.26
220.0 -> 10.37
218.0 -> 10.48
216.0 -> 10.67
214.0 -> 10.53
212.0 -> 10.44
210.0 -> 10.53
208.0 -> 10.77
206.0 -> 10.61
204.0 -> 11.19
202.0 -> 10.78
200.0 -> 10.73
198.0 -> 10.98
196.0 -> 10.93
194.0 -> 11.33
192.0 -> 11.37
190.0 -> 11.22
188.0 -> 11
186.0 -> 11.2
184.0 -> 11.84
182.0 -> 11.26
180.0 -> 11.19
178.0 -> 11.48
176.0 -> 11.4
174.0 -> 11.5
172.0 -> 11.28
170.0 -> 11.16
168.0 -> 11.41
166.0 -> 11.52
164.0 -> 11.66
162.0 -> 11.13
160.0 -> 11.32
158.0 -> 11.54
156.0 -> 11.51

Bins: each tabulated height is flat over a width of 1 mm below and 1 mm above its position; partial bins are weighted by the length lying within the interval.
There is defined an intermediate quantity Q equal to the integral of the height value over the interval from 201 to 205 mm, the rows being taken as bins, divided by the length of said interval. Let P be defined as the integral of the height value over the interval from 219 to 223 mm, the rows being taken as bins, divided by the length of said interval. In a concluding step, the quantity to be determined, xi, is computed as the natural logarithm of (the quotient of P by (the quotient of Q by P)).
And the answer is 2.27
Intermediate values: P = 10.3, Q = 11.0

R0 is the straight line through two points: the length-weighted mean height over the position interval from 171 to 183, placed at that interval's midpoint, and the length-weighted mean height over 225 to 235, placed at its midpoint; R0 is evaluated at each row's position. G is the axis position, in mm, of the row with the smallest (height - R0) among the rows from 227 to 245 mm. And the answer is 232.0 mm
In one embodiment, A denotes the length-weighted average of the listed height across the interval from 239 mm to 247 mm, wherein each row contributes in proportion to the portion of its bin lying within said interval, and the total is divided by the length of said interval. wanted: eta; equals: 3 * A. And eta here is 30.1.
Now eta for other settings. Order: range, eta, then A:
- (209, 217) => 31.6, 10.5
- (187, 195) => 33.7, 11.2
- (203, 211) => 32.3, 10.8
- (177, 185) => 34.3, 11.4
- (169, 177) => 34.0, 11.3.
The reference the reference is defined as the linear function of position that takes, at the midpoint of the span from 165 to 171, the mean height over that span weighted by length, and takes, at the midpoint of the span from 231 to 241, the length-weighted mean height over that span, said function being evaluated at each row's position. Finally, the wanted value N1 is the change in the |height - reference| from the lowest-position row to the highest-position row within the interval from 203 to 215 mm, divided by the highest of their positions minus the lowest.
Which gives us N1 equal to 0.00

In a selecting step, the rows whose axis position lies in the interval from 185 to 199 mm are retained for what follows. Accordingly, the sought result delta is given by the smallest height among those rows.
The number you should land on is 10.93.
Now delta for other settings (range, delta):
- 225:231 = 6.362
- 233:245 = 5.81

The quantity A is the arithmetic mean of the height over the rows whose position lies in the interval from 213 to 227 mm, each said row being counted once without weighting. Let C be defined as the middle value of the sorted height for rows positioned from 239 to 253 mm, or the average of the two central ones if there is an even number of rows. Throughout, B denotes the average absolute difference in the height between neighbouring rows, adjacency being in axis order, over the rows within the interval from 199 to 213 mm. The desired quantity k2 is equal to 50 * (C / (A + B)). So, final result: 48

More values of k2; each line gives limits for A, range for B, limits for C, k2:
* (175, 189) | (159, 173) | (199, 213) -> 46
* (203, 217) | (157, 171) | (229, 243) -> 32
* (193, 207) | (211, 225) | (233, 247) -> 43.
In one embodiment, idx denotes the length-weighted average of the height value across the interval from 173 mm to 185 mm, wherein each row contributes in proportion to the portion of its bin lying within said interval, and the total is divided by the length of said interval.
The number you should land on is 11.4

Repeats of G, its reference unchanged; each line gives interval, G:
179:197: 180.0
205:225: 206.0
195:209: 196.0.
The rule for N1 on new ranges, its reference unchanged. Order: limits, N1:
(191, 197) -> -0.05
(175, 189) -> 0.03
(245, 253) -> 0.03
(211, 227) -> -0.04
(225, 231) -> -0.01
